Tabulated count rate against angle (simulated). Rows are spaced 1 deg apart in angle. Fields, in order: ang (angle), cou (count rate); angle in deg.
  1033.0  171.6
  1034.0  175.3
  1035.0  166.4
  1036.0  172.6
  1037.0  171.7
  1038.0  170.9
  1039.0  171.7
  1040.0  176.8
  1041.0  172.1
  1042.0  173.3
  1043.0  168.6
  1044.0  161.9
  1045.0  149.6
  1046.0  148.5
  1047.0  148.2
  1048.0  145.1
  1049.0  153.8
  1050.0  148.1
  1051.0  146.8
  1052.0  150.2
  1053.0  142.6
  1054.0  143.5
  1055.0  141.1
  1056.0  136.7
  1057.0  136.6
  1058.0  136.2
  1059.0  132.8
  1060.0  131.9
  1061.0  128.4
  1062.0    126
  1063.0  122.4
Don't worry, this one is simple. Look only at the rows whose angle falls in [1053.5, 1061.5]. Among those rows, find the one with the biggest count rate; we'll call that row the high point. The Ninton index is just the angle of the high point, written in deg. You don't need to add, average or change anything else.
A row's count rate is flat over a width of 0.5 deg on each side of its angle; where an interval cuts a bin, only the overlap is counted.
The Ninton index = 1054.0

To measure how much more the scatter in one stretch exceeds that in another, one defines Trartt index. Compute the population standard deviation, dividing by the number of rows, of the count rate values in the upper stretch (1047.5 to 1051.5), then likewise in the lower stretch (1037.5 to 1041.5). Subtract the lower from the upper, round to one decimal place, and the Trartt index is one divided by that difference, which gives 1.0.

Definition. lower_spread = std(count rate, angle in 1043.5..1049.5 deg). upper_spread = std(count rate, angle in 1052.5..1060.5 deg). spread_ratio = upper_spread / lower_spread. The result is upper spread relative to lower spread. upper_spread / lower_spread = 0.7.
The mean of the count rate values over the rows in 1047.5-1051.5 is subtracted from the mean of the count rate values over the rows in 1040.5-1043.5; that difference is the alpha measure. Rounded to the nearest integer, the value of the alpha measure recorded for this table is 23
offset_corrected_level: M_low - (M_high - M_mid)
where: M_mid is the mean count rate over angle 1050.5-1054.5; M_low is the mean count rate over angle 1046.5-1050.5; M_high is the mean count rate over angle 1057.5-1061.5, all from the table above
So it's 162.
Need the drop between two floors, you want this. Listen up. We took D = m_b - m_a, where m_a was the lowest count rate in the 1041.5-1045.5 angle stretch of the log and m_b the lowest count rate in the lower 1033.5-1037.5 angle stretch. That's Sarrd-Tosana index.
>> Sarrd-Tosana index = 17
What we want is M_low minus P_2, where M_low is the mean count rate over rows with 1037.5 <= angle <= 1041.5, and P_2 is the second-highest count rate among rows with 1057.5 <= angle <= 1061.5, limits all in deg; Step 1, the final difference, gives 40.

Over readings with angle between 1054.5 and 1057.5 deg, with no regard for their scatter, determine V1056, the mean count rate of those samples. 138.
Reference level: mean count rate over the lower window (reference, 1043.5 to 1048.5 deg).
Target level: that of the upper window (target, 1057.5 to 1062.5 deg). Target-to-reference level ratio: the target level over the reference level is 0.870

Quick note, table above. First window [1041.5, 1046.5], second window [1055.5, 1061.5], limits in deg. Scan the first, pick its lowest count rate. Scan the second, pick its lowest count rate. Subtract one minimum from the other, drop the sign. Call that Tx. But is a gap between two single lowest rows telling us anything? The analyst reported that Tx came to 20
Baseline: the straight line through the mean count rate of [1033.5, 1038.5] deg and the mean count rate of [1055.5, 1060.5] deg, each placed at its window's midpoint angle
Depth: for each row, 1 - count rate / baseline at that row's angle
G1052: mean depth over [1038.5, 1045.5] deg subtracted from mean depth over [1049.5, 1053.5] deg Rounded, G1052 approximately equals 0.030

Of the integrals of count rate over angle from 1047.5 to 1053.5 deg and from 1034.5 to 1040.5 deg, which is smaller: 887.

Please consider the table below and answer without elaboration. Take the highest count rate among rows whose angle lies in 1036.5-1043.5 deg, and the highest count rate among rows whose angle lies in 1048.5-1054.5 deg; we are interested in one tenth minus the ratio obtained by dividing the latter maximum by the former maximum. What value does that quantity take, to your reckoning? -0.770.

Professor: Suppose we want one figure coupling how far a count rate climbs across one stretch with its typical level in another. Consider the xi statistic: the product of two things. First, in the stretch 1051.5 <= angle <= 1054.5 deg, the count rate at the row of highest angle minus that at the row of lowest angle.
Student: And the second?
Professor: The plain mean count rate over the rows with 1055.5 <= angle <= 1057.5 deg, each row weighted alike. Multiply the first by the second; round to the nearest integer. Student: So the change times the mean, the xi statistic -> -916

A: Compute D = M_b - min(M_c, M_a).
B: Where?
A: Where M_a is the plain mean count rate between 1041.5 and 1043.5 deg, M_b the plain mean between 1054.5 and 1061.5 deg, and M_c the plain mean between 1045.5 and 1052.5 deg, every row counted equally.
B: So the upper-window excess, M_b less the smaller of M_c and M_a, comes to -14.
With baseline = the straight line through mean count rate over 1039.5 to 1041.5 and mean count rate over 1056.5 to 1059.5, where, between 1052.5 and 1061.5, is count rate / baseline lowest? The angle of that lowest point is 1053.0 deg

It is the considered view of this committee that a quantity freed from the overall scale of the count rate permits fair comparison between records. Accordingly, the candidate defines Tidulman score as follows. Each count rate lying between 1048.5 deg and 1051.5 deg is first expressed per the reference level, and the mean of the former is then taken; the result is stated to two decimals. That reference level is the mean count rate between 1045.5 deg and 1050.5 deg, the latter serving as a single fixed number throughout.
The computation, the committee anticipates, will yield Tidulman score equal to 1.01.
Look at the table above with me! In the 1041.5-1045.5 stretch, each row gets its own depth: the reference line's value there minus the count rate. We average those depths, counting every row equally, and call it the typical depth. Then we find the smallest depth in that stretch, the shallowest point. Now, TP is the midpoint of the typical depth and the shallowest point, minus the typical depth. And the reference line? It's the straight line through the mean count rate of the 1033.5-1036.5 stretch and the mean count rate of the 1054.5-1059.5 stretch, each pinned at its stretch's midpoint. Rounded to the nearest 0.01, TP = -3.79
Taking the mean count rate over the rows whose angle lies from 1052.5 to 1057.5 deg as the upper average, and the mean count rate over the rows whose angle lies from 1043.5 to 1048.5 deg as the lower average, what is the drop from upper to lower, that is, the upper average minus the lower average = -11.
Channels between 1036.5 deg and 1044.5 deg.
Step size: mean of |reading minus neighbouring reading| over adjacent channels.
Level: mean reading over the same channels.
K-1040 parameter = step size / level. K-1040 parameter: 0.020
